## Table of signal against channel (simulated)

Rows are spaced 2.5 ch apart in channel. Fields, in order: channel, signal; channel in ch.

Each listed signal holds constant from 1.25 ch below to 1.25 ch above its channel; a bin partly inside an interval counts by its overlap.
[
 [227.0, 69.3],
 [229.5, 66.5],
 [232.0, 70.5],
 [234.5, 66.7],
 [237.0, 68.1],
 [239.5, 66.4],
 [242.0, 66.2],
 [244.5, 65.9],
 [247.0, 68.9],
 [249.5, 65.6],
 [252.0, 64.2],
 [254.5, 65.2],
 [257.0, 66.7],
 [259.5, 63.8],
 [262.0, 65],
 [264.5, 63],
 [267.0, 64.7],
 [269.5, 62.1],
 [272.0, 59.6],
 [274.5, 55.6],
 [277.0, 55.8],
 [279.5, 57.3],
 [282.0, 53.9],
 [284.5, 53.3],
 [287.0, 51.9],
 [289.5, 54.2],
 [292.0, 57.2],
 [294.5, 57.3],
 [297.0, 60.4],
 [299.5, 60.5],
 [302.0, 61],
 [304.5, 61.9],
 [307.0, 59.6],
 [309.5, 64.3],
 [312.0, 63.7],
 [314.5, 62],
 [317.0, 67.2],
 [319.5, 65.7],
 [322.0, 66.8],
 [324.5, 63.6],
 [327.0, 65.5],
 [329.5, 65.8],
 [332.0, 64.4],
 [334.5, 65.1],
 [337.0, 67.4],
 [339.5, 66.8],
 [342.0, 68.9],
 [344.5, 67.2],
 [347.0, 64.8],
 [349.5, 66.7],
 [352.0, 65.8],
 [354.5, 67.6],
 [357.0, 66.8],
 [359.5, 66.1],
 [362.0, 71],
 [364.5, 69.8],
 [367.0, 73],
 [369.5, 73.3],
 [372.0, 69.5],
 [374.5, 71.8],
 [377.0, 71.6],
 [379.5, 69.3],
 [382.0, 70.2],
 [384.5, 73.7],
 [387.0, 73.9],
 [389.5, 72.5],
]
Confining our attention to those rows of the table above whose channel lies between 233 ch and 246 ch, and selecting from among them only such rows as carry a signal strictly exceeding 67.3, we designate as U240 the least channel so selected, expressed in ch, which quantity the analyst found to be 237.0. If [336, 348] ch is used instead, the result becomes 337.0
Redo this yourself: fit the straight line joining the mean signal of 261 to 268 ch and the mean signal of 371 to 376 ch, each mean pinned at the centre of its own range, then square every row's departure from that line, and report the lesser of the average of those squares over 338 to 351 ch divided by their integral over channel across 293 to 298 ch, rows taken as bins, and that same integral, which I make 0.023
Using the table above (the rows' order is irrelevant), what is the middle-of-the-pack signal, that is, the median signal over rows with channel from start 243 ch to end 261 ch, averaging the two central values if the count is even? 65.6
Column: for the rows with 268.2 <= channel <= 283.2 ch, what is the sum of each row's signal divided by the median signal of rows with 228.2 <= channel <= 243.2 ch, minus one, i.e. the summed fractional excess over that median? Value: -0.8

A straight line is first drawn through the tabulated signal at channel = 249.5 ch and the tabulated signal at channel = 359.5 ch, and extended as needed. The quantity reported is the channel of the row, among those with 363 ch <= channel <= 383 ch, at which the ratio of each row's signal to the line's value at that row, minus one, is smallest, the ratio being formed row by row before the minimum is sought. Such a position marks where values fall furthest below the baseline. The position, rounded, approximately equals 379.5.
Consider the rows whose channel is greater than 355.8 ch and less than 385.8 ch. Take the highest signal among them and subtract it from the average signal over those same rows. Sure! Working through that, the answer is -3.2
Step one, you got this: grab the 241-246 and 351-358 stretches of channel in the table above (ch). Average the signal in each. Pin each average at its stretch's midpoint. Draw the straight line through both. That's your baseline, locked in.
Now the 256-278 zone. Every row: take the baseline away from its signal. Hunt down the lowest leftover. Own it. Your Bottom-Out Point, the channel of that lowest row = 274.5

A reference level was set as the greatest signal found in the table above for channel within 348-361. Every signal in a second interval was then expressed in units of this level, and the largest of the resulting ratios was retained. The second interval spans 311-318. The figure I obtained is 0.99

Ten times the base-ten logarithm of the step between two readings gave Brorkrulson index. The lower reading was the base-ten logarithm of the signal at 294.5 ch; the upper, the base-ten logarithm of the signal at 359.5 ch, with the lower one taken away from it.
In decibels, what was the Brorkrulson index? -12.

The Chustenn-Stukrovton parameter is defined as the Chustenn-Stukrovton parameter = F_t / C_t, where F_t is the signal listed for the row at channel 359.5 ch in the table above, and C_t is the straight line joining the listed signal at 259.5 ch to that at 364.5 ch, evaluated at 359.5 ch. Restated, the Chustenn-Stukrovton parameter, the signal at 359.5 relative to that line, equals 0.95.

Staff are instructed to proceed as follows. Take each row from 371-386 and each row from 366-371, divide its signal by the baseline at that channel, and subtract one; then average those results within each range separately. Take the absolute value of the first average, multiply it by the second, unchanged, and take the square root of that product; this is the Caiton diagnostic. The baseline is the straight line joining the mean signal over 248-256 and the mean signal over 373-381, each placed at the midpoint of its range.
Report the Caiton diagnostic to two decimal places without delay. 0.01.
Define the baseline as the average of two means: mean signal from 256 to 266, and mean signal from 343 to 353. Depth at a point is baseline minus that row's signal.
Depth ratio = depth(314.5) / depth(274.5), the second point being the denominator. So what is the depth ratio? 0.35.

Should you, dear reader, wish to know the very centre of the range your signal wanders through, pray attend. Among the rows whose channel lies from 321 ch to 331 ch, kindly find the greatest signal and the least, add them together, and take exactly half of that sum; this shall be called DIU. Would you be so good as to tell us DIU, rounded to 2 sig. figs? 65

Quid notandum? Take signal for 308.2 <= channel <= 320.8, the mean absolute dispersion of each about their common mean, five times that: 7.5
